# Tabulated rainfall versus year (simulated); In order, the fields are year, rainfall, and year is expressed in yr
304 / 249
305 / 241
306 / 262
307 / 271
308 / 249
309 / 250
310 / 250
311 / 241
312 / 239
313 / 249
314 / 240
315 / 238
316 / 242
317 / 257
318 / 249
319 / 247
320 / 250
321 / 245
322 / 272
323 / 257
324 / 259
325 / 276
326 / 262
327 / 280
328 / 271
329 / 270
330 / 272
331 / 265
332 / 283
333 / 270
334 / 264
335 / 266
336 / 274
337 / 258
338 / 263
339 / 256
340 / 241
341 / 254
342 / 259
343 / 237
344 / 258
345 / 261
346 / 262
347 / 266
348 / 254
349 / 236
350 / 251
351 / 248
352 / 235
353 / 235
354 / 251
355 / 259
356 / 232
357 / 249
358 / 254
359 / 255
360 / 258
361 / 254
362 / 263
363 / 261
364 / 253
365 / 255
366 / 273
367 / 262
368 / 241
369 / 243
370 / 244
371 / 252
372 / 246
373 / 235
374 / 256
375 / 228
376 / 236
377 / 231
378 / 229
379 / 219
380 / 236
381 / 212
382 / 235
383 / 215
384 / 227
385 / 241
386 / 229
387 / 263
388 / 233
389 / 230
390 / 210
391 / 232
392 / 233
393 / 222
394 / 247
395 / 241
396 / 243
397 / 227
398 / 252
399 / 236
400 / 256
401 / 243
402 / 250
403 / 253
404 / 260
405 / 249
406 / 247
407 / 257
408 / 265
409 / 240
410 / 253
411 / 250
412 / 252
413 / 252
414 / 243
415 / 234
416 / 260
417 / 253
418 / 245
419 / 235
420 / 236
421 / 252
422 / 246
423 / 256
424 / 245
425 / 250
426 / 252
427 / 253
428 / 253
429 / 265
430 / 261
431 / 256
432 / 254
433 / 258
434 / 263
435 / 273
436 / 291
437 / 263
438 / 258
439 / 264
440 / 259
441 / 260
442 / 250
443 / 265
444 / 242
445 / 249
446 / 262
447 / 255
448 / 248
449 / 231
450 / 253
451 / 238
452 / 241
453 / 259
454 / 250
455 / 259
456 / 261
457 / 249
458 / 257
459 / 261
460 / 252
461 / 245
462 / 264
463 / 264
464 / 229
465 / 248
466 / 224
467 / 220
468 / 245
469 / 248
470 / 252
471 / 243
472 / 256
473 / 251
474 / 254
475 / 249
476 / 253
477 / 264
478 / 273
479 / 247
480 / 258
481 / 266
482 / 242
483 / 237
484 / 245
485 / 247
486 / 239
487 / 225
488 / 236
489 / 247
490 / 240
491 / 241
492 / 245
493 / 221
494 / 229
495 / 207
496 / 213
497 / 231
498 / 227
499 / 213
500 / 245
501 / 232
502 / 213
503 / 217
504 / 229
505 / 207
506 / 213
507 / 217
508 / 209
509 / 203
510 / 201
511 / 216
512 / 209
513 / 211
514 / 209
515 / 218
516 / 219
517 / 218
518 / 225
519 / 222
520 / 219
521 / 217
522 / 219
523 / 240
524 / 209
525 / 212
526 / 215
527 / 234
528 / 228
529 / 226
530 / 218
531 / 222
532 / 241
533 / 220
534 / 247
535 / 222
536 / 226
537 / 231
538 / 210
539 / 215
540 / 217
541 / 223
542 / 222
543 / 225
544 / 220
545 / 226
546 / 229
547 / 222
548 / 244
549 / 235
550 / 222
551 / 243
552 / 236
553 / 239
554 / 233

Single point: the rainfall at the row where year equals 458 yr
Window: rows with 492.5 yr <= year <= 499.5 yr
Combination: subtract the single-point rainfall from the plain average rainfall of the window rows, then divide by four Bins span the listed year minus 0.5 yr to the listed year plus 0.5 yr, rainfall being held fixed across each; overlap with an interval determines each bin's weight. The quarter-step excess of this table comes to -9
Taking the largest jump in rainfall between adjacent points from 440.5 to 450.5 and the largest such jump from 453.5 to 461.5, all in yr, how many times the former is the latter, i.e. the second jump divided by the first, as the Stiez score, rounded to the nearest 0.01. 0.52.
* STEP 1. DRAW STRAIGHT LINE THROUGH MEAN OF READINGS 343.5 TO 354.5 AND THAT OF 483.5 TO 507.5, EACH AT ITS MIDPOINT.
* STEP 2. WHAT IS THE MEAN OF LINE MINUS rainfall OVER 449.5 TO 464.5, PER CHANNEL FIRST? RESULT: -18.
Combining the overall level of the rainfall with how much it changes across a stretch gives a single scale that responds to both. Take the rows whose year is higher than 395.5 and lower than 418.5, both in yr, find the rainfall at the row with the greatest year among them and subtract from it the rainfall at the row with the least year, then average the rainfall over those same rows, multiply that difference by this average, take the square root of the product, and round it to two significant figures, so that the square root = 22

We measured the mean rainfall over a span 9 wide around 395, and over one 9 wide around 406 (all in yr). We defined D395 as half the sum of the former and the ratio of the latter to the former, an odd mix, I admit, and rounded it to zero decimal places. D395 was 119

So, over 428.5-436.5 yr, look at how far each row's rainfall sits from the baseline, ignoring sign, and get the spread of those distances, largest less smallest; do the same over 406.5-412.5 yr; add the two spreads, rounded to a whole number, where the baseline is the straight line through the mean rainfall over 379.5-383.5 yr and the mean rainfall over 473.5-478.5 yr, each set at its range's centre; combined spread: 61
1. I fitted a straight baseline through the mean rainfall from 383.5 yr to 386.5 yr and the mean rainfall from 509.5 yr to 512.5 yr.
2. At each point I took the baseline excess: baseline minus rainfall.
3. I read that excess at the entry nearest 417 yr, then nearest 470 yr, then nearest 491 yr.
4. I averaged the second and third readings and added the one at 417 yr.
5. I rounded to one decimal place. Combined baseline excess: -58.8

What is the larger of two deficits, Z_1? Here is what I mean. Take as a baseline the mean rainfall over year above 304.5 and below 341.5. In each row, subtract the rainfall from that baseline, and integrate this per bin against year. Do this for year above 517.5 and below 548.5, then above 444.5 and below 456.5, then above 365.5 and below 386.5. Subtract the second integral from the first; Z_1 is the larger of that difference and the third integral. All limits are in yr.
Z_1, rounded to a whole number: 955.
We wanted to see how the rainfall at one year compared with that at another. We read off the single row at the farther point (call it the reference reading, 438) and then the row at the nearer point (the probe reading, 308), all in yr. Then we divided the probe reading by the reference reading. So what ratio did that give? 0.97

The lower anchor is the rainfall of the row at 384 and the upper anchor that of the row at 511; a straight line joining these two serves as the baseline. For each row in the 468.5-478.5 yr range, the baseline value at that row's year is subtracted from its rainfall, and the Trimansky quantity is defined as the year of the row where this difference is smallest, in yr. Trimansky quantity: 471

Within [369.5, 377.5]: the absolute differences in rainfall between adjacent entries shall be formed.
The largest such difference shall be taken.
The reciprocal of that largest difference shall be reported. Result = 0.0357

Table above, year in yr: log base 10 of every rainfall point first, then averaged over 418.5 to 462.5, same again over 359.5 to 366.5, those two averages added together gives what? 4.82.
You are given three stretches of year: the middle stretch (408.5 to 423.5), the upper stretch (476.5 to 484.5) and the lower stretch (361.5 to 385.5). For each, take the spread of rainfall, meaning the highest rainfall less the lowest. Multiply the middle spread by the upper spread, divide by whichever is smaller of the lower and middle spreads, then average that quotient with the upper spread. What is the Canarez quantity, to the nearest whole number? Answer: 36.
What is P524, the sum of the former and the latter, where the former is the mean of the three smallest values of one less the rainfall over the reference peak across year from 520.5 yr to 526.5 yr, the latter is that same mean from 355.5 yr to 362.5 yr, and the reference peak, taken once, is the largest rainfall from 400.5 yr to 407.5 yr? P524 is 0.14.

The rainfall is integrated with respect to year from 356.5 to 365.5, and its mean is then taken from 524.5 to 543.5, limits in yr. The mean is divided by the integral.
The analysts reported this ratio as 0.10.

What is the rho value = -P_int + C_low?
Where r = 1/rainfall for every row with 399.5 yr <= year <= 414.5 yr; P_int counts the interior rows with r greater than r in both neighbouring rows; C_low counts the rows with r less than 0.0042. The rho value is 11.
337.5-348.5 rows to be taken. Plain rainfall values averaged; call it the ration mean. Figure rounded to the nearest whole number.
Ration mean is 256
